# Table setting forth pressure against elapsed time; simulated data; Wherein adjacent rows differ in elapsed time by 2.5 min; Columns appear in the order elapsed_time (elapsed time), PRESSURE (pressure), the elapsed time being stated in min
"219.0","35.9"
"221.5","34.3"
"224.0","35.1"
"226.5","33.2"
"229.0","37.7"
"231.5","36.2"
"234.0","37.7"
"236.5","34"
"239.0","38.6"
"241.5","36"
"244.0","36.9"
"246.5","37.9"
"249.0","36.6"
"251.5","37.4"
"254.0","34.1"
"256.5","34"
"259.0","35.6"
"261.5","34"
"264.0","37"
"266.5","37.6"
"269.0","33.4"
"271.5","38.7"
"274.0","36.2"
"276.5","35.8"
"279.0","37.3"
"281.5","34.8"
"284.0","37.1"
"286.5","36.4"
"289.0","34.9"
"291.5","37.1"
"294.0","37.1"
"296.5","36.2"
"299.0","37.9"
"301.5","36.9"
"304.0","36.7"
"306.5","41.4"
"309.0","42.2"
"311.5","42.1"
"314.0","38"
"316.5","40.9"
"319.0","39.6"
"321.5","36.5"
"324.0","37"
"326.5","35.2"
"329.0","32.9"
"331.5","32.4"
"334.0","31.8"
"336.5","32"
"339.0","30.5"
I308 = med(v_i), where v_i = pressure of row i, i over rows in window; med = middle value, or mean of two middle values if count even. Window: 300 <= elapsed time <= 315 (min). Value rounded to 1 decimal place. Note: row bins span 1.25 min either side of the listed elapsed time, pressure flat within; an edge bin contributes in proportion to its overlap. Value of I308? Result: 39.7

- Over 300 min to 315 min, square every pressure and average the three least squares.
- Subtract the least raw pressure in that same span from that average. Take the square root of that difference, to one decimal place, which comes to 36.7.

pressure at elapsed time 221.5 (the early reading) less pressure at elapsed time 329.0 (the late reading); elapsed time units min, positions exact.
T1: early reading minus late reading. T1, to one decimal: 1.4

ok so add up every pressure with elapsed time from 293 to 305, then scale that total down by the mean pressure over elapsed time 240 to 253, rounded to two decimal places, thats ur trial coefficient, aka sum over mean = 5.00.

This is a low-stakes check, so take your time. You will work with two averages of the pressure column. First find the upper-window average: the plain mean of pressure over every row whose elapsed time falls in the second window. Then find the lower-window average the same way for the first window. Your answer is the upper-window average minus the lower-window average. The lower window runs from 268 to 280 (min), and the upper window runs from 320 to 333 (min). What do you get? -1.5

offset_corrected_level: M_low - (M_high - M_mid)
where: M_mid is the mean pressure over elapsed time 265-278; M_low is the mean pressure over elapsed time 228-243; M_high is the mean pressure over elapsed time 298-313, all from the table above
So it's 33.5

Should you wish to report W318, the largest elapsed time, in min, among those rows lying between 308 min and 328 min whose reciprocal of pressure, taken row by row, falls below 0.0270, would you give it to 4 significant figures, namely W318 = 319.0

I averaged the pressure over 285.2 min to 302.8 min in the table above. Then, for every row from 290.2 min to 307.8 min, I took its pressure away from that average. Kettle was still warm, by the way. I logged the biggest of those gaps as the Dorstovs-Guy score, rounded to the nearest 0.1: 0.4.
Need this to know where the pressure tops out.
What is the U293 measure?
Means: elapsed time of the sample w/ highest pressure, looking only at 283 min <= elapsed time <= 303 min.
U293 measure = 299.0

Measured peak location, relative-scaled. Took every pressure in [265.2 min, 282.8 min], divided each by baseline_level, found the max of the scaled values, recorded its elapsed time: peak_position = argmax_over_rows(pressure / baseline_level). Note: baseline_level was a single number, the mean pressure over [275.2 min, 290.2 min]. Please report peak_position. 271.5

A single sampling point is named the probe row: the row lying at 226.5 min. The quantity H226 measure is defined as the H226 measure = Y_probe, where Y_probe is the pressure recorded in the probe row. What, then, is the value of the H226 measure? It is 33.2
